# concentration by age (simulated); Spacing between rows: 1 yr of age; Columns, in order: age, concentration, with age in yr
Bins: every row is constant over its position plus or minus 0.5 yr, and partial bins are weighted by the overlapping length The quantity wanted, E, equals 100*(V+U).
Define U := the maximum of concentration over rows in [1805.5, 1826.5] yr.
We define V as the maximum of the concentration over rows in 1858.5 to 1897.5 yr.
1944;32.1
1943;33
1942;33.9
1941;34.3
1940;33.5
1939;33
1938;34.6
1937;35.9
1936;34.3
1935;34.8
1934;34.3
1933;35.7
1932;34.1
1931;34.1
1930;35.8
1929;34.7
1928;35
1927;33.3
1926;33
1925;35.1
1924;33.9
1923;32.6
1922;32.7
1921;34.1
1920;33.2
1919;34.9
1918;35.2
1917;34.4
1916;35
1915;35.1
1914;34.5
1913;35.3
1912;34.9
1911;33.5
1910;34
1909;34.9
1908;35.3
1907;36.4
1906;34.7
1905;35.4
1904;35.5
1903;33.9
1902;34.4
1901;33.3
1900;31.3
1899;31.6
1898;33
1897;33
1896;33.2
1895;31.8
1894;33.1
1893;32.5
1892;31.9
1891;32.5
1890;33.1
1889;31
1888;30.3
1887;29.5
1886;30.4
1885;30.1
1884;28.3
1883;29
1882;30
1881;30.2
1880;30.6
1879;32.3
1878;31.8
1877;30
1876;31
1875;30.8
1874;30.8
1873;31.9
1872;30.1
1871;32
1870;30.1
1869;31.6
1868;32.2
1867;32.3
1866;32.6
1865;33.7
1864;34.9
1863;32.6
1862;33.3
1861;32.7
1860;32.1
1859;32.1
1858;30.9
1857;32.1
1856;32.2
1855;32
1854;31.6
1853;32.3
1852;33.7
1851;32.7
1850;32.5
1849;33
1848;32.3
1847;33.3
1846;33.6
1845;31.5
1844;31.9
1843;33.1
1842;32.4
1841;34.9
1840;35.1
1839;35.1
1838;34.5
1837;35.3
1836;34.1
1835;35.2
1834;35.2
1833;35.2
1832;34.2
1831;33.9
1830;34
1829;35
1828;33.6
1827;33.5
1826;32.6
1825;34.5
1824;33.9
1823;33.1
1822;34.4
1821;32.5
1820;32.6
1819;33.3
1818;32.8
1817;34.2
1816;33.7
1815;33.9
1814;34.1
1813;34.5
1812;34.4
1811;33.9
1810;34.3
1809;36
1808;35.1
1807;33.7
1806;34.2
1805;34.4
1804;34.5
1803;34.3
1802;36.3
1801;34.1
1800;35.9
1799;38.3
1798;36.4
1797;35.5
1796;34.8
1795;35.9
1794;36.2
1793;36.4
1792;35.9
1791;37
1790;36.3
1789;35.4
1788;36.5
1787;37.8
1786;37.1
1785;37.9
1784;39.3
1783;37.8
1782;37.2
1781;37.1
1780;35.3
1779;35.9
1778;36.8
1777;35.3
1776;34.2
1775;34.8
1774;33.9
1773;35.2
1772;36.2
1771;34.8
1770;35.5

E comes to 7090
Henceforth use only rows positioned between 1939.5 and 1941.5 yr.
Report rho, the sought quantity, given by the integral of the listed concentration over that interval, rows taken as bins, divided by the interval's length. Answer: 33.9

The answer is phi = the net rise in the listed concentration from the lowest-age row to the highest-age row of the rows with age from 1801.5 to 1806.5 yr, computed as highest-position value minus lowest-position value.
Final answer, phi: -2.1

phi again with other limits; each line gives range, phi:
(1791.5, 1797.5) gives -0.4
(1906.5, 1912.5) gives -1.5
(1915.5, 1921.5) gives -0.9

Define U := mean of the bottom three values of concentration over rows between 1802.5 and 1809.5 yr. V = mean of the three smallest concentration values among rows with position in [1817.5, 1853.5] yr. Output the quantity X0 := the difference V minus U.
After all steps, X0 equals -2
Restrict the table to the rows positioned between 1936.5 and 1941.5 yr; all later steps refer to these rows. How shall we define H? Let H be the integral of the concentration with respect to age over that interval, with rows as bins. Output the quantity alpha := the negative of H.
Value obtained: -171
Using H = 171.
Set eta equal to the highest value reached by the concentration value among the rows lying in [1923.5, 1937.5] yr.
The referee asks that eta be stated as 35.9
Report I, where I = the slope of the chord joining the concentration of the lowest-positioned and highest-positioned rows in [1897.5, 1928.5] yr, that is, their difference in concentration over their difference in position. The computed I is 0.07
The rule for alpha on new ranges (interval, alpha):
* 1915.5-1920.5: -173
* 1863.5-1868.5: -166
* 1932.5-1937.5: -175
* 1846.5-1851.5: -164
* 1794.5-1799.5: -181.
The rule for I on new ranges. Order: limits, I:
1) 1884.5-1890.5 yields 0.60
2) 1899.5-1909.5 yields 0.40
